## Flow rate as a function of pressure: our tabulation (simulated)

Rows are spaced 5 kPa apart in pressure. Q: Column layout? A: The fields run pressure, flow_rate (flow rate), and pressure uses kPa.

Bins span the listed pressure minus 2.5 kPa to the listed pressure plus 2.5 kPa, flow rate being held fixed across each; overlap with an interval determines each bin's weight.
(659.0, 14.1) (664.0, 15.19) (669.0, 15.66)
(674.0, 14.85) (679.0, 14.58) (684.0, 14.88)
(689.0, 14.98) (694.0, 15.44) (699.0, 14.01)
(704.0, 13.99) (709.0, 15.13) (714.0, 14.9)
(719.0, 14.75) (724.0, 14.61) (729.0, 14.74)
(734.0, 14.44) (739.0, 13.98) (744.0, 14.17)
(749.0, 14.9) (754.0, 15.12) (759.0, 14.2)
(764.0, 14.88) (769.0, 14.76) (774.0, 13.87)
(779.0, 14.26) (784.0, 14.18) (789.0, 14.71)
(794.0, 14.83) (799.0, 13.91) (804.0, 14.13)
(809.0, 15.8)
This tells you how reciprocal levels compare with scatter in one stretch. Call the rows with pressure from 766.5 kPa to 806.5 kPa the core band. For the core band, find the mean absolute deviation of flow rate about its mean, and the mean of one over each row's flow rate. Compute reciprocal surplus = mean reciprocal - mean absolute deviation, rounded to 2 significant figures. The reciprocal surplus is -0.26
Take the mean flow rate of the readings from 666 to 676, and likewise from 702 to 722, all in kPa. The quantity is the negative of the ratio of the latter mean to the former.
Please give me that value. -0.963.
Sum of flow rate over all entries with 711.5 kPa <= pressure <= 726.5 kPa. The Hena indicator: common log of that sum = 1.65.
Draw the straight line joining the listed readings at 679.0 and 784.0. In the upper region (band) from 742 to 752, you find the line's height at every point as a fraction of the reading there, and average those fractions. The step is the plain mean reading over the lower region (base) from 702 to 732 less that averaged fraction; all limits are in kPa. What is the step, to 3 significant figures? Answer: 13.7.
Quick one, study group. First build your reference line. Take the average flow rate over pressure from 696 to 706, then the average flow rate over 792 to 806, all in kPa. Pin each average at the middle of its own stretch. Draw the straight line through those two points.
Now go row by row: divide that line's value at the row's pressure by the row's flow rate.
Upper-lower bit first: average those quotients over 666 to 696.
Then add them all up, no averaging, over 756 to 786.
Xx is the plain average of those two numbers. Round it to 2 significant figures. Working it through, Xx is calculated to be 3.4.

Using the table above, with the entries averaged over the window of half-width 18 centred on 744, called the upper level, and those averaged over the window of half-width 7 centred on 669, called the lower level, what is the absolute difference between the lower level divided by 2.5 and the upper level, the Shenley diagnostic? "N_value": 8.41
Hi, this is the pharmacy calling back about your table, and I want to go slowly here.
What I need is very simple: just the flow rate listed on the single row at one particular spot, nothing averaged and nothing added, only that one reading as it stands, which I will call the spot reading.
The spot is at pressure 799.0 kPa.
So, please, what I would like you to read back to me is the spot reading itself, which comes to 13.91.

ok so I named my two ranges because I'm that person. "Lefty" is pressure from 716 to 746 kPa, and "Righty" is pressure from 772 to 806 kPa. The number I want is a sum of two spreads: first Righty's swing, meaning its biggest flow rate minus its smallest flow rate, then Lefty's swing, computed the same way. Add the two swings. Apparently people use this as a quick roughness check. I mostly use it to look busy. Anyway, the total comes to 1.7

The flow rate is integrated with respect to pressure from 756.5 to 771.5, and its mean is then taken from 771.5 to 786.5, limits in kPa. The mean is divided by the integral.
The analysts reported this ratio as 0.0643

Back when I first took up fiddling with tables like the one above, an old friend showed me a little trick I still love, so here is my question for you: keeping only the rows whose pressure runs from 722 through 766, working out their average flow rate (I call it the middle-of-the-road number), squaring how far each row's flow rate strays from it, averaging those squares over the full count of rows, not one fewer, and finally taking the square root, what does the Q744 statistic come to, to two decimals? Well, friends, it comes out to 0.36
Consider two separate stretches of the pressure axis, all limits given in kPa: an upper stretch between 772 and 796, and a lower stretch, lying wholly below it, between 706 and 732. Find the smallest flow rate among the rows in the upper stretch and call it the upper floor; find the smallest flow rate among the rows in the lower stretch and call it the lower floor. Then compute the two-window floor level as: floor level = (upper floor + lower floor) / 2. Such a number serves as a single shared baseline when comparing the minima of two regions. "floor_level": 14.2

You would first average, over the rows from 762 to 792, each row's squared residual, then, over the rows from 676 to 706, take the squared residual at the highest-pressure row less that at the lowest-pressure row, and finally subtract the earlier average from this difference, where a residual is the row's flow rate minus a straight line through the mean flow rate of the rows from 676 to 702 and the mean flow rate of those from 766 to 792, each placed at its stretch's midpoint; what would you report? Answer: 0.32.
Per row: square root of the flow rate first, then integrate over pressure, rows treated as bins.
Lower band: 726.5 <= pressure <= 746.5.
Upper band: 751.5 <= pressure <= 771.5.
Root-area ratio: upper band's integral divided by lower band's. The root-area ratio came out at 1.01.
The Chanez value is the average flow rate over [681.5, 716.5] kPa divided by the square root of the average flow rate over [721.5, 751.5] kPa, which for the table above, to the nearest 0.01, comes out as 3.88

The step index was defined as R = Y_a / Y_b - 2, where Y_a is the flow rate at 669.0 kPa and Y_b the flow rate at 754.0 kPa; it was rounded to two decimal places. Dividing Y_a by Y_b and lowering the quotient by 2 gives -0.96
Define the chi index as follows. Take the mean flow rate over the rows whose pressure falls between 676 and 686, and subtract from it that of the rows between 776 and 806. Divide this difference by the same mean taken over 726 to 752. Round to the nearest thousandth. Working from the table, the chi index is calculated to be 0.027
